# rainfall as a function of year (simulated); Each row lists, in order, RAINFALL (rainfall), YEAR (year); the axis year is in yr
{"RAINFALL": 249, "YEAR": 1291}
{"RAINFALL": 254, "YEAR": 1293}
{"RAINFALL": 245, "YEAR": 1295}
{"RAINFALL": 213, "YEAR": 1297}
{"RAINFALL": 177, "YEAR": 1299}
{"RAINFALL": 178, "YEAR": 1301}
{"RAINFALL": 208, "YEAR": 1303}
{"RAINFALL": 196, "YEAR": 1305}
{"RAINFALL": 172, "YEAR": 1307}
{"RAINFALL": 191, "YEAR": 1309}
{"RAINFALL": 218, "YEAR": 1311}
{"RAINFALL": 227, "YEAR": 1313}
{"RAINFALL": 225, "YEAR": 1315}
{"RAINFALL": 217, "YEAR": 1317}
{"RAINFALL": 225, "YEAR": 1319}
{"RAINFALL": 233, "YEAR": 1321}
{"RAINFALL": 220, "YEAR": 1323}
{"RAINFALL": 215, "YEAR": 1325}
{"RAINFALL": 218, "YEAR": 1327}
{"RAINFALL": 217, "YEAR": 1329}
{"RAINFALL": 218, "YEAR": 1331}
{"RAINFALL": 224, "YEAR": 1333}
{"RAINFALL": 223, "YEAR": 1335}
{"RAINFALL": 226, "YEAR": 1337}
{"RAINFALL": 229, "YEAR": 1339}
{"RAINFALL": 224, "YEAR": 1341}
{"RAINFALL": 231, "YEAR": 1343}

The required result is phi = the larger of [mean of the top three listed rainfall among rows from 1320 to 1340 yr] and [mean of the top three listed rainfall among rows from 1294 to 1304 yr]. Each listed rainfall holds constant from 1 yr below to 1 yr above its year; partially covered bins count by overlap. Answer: 229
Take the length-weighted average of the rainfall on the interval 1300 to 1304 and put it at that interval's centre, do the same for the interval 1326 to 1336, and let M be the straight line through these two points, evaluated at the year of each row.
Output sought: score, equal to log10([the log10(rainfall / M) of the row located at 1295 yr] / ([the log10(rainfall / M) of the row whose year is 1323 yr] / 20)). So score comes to 2.2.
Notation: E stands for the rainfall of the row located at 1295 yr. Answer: 245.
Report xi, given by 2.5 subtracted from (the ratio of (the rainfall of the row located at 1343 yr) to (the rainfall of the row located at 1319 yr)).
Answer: -1.47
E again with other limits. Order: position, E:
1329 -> 217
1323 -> 220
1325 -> 215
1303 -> 208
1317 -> 217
